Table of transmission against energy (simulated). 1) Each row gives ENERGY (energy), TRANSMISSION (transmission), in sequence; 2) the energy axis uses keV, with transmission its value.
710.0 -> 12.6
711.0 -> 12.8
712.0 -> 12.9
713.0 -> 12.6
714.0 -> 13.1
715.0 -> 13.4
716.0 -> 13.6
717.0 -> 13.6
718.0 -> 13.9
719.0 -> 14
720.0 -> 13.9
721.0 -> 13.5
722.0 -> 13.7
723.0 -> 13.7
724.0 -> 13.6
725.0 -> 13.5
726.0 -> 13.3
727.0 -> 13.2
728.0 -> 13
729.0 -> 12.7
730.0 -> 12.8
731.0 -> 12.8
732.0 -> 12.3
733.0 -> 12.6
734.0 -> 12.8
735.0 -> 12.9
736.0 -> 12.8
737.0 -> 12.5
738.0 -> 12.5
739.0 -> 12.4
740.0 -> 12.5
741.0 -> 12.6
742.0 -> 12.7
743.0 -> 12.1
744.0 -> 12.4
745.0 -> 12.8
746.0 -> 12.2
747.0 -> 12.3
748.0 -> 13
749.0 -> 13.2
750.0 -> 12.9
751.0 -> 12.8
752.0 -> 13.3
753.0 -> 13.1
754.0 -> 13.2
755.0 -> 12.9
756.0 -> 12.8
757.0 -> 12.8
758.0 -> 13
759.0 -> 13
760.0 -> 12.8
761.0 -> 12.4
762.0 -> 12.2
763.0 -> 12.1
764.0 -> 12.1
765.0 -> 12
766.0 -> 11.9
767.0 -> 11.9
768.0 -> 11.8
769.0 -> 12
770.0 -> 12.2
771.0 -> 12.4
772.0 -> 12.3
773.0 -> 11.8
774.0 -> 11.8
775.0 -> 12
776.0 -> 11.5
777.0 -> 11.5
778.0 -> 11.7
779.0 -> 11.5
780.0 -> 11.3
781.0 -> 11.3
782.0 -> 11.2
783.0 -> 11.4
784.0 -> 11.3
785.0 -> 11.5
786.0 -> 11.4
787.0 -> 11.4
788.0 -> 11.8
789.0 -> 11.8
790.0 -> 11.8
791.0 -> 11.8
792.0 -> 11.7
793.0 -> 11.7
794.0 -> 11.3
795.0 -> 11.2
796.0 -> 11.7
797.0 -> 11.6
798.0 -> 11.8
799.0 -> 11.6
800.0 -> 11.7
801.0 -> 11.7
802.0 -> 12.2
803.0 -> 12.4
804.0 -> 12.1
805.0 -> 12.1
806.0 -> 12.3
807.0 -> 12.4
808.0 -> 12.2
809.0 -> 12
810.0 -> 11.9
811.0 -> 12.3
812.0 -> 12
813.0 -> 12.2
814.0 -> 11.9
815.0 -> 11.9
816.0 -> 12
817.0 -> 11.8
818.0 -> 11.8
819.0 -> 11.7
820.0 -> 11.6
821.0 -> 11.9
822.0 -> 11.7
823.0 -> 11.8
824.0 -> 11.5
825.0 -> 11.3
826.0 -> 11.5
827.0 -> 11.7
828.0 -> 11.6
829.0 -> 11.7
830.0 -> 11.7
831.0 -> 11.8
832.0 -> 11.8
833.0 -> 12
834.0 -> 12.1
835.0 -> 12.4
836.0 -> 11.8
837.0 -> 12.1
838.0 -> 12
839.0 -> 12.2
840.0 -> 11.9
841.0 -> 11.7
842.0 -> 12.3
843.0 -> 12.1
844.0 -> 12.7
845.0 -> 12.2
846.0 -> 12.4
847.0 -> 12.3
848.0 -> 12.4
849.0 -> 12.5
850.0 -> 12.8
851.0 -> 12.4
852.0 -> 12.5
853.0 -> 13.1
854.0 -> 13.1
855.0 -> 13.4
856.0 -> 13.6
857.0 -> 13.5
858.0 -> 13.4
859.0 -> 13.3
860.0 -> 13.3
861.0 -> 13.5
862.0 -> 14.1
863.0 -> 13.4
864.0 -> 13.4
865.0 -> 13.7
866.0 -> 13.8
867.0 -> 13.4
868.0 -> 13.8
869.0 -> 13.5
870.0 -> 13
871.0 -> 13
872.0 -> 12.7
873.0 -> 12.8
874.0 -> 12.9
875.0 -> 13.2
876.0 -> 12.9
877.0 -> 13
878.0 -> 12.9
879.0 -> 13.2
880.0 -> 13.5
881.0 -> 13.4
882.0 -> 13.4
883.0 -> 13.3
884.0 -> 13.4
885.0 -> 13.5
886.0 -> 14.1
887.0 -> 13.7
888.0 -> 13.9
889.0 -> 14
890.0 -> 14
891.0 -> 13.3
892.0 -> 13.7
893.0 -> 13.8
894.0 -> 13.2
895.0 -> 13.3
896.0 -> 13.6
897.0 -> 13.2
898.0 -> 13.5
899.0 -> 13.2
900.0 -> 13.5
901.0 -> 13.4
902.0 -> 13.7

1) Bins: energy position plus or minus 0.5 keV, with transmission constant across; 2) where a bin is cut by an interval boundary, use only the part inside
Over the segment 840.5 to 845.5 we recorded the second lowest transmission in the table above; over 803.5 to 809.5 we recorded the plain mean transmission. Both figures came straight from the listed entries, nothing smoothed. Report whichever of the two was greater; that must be 12.2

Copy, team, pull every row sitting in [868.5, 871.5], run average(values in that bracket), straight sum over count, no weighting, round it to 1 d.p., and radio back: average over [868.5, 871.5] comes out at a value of 13.2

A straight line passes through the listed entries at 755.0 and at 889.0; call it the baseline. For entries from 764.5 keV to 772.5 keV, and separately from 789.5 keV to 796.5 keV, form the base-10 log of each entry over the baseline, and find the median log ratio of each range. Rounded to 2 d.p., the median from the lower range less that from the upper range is 0.02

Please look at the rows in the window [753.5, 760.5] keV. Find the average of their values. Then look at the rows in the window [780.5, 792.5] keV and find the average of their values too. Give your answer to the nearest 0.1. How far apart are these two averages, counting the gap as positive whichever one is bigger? 1.4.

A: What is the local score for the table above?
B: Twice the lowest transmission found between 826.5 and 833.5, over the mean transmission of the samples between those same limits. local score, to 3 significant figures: 1.97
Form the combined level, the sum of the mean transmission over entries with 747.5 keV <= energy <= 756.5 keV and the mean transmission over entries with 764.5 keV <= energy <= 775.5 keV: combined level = 25.0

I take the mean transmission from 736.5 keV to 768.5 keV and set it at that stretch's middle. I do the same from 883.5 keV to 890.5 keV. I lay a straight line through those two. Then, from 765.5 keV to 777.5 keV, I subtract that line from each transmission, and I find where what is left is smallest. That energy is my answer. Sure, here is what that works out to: 777.0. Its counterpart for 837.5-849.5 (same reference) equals 841.0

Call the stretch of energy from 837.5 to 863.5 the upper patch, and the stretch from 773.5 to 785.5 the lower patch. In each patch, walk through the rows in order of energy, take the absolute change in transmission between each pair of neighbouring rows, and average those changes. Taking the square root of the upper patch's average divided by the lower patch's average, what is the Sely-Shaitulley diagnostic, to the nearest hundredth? 1.25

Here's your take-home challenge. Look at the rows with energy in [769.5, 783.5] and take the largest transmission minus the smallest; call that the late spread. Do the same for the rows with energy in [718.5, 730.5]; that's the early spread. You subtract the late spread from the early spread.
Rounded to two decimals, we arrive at 0.10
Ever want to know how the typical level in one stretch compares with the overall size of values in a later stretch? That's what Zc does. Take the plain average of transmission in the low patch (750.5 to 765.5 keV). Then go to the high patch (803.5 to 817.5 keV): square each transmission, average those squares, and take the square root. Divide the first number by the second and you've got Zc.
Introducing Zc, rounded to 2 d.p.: 1.05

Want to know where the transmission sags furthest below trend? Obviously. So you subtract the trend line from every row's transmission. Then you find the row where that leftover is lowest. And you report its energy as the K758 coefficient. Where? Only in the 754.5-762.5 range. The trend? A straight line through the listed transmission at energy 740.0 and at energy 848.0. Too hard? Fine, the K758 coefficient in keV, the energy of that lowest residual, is 762.0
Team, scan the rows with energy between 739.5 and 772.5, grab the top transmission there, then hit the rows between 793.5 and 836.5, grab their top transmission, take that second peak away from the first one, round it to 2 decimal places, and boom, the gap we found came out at 0.90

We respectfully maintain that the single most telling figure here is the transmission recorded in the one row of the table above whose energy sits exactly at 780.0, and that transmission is 11.3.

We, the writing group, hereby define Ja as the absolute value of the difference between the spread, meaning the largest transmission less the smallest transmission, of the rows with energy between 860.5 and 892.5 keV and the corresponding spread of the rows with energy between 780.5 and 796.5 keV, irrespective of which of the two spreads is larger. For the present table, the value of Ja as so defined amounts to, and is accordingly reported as 0.80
